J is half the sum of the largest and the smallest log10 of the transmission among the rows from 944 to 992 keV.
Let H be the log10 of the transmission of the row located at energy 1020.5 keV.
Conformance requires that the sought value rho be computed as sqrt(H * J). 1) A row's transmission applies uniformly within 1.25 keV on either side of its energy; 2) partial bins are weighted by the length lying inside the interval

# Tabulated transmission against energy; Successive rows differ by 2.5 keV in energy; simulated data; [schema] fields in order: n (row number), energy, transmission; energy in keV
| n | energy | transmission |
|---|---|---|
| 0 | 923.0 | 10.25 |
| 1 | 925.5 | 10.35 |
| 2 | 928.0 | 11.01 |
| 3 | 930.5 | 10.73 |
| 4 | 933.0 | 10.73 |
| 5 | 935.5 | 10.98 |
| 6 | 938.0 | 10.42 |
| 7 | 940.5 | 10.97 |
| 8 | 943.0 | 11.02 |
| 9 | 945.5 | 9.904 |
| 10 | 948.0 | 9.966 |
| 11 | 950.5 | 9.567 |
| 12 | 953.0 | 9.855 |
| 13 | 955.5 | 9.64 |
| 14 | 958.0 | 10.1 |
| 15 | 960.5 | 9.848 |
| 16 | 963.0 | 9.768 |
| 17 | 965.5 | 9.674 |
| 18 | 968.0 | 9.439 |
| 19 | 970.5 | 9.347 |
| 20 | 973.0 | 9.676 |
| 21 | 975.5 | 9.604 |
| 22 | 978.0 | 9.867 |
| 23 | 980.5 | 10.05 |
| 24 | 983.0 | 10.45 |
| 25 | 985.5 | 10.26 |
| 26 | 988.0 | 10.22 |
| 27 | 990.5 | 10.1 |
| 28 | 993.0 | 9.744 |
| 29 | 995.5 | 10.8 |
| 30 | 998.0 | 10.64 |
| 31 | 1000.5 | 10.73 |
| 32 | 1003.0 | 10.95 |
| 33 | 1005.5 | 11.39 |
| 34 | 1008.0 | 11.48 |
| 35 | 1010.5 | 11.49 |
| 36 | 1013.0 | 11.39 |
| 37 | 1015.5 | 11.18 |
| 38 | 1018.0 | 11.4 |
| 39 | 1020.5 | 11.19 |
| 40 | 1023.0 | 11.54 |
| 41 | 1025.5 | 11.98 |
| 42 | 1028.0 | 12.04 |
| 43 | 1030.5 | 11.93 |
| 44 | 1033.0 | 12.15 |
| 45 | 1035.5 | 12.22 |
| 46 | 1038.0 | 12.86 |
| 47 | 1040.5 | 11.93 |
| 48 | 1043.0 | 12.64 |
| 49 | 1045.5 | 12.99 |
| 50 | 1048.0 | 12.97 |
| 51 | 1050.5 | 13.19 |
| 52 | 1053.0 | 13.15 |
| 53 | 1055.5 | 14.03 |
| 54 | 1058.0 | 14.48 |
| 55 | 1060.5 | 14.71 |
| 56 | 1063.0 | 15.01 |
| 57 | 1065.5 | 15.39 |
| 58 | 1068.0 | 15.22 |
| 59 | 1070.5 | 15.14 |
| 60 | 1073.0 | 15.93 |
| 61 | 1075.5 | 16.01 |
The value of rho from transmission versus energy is 1.02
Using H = 1.05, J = 0.99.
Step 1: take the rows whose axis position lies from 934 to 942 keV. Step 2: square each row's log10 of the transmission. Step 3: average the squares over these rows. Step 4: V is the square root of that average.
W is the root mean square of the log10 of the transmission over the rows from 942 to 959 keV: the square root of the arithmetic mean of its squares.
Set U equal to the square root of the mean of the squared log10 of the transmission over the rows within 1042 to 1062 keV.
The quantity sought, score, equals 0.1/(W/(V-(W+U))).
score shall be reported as -0.110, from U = 1.13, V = 1.03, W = 1.00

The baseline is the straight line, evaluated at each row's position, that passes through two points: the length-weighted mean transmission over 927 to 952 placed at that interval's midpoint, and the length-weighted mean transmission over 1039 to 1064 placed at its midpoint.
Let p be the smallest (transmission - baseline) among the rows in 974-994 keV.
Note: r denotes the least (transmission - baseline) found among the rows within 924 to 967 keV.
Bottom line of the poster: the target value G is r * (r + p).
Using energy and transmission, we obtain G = 5.7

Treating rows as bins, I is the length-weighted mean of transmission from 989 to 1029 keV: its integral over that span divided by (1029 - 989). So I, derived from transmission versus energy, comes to 11.1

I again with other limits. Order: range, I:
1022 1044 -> 12.1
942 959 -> 10.0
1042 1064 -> 13.7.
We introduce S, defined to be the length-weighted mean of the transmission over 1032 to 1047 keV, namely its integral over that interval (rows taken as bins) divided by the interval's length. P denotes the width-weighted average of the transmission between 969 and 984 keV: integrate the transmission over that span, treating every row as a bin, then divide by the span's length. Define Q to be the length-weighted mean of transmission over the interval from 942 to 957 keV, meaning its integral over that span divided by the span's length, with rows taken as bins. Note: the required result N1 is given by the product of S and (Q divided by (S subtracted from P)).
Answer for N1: -47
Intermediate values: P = 9.8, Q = 10.0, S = 12.5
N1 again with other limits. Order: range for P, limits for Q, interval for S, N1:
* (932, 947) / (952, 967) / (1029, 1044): -74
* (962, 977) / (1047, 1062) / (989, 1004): -161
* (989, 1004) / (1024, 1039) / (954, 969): 163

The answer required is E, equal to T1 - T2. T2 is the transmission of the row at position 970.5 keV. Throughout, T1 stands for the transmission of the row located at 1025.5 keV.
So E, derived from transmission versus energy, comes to 2.6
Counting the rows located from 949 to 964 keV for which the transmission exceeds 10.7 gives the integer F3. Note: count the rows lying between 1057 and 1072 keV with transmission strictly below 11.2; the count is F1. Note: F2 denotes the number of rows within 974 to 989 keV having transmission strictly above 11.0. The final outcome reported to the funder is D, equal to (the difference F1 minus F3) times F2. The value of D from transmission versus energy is 0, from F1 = 0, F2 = 0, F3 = 0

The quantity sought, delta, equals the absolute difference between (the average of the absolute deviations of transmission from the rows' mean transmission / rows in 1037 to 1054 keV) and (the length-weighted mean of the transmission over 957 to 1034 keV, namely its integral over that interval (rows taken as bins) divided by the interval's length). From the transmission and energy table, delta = 10.4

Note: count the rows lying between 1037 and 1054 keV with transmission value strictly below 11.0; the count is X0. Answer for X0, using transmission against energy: 0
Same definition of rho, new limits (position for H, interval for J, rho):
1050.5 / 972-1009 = 1.07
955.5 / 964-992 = 0.99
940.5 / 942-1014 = 1.03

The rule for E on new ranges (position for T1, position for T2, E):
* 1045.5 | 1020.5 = 1.8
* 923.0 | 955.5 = 0.6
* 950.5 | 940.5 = -1.4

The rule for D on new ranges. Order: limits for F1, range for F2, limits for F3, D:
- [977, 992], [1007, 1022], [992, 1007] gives 12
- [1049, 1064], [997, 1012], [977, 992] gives 0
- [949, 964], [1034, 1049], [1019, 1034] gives 0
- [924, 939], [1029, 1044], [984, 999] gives 30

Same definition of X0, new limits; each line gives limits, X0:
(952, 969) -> 7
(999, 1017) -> 2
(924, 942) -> 6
